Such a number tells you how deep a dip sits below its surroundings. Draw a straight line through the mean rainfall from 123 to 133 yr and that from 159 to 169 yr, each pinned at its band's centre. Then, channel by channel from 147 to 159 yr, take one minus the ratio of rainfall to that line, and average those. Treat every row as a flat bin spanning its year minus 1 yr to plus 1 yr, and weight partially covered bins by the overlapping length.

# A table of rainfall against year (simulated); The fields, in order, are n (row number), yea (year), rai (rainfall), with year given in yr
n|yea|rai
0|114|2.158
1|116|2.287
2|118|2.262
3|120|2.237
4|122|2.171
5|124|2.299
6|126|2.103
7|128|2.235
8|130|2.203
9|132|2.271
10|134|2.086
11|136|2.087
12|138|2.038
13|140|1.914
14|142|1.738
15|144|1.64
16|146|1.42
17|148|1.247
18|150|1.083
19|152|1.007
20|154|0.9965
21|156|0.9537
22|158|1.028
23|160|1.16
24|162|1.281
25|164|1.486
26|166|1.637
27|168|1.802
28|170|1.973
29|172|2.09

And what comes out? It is 0.38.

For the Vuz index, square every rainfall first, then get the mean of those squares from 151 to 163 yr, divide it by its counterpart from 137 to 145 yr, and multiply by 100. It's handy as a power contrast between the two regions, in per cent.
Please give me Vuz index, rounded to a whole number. 34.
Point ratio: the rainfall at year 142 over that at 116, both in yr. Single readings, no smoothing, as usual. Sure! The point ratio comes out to 0.76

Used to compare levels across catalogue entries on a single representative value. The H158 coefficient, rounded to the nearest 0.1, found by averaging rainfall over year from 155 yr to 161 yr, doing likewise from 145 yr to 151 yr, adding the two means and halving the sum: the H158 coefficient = 1.1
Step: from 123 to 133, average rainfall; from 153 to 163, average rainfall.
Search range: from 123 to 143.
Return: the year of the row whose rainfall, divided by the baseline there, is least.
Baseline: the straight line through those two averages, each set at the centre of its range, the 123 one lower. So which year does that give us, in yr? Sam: 126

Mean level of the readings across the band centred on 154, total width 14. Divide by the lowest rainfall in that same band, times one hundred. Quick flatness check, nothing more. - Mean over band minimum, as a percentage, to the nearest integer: 112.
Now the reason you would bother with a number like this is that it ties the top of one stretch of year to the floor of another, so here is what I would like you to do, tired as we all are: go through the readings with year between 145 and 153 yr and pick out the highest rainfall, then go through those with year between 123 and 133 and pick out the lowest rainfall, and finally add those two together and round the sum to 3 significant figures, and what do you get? 3.52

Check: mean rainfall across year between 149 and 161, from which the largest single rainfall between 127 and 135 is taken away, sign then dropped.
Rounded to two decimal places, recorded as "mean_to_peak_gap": 1.23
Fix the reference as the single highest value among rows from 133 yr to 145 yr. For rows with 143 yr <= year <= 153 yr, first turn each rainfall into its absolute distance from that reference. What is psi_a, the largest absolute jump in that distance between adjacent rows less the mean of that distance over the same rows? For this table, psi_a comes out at -0.6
